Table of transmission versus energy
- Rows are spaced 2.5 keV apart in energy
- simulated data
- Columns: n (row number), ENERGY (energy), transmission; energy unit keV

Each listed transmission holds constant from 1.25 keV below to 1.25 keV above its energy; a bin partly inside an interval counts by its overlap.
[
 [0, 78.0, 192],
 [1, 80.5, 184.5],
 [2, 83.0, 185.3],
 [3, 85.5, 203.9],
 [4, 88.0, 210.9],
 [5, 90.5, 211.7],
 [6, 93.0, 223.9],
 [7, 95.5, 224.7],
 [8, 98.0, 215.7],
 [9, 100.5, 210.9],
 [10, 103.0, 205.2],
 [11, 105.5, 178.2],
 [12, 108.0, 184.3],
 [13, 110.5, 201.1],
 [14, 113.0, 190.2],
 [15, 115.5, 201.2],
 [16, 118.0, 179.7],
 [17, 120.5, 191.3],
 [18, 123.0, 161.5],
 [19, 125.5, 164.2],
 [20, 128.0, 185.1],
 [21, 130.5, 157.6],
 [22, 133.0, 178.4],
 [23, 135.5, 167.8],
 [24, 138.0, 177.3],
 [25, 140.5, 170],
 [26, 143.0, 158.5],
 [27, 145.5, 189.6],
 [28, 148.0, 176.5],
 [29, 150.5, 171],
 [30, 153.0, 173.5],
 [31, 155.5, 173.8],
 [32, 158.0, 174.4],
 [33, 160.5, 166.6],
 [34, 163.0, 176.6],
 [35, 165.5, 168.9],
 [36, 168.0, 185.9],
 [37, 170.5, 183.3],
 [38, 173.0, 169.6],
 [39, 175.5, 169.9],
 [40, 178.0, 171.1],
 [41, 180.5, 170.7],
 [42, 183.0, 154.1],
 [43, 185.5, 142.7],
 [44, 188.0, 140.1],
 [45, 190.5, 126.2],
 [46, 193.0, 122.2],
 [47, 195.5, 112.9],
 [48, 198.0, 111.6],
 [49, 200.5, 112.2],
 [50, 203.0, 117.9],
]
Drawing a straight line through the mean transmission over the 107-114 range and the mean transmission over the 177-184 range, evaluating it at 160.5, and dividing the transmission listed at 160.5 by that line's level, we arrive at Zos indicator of 0.96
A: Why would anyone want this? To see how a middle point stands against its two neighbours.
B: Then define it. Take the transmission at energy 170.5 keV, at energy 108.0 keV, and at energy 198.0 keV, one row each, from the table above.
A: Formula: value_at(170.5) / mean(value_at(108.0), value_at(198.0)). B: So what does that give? 1.24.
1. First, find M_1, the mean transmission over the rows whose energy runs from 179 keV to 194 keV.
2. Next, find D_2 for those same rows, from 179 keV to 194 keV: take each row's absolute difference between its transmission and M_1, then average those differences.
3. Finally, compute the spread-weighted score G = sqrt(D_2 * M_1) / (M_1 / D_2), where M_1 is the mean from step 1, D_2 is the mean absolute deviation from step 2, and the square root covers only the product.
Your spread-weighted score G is 4.0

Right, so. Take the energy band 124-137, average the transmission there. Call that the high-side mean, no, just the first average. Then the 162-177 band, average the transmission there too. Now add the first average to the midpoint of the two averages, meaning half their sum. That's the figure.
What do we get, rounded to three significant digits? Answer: 344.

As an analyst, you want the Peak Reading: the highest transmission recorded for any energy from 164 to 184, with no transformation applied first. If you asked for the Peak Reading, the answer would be 185.9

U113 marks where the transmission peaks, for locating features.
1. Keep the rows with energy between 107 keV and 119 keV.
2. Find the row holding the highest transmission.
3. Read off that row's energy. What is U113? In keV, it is 115.5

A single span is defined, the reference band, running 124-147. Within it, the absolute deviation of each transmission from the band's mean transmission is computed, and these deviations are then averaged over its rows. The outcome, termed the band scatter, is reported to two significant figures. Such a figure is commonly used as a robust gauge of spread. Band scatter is 9.4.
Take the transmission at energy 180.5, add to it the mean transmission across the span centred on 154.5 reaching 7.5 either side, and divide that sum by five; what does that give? 68.7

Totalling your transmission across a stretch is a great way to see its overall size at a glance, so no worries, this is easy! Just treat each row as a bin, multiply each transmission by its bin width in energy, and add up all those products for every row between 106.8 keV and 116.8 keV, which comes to 1942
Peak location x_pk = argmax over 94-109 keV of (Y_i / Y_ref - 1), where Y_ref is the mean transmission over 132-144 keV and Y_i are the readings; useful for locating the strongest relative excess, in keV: 95.5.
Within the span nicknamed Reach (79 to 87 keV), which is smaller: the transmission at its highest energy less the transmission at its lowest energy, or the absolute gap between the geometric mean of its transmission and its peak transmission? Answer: 13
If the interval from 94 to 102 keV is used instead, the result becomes -14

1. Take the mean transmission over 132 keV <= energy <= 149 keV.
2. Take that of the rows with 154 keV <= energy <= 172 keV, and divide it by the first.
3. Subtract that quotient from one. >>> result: -0.01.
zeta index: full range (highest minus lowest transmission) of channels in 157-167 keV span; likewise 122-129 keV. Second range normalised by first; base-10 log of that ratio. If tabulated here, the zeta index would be 0.37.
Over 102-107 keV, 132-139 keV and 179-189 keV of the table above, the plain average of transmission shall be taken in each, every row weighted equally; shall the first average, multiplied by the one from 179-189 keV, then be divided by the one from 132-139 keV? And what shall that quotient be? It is 167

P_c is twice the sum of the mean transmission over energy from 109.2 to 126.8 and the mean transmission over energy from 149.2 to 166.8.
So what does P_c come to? 713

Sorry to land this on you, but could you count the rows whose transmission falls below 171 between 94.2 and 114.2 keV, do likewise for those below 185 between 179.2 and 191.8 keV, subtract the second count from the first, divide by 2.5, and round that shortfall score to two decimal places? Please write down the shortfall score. -2.00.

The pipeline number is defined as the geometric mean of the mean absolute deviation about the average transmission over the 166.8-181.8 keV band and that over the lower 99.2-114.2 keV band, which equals 8.3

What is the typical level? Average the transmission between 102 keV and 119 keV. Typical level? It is 191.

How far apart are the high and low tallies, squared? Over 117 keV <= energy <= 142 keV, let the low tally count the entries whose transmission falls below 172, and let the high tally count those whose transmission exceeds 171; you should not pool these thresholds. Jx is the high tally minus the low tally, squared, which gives 0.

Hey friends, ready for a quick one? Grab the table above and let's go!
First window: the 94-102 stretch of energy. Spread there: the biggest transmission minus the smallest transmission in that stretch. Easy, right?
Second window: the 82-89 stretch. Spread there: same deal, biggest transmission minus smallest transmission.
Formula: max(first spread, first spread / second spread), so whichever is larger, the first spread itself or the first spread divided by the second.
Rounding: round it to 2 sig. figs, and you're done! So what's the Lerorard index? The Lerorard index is 14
